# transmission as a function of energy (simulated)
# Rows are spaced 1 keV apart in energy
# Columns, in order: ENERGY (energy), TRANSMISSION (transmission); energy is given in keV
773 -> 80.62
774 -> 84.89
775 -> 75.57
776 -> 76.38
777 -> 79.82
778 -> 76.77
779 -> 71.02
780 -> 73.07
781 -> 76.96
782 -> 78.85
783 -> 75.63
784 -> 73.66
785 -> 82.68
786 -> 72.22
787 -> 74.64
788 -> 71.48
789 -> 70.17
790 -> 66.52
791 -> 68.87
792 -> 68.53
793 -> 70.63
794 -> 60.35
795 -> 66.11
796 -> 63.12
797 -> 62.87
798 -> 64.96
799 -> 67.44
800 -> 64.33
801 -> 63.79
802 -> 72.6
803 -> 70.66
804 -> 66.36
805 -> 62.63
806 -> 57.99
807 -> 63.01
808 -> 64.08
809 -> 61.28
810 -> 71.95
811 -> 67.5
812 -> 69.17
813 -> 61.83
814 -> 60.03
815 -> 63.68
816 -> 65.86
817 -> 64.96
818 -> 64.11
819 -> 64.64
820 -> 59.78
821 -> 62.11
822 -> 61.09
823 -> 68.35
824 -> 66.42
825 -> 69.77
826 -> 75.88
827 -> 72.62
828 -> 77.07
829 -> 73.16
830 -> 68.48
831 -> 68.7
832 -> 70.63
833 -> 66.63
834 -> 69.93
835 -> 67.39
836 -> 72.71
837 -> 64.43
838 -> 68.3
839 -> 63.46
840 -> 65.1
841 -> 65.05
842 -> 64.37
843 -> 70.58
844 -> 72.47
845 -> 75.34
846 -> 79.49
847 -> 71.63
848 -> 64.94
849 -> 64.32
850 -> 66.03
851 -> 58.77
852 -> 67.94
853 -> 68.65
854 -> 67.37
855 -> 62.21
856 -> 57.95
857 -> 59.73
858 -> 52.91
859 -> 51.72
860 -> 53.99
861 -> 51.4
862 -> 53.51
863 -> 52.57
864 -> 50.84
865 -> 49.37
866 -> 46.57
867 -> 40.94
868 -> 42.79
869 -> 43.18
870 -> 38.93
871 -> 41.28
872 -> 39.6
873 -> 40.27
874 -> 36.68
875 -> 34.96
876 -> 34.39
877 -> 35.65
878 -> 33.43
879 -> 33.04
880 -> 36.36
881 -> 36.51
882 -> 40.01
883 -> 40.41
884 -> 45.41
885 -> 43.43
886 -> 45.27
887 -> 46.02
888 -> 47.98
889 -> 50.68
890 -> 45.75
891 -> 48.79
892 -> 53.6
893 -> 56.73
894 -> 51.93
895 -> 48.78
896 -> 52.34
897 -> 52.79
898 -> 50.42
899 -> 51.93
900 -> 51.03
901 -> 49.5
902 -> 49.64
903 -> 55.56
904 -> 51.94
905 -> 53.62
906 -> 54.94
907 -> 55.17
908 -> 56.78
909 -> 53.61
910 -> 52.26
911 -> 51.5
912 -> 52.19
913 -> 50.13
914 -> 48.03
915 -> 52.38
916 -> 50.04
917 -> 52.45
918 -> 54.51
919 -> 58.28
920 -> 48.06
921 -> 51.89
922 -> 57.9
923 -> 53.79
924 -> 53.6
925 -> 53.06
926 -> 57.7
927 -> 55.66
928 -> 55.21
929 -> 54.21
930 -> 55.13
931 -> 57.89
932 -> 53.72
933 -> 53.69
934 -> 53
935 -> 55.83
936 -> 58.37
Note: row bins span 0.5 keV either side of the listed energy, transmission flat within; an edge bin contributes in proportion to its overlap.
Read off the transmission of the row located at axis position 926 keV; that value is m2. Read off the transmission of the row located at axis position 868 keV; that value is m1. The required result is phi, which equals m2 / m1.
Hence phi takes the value 1.3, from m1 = 42.79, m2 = 57.7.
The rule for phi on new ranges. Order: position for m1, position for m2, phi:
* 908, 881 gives 0.6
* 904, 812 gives 1.3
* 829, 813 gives 0.8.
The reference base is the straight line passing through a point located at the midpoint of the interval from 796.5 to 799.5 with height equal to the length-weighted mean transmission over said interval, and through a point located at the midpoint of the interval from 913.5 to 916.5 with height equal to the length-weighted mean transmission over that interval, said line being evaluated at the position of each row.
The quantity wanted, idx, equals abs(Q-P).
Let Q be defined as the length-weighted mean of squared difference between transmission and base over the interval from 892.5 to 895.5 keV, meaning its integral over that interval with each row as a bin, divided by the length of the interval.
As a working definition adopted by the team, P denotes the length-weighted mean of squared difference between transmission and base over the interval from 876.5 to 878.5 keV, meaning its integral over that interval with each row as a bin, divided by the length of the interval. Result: 407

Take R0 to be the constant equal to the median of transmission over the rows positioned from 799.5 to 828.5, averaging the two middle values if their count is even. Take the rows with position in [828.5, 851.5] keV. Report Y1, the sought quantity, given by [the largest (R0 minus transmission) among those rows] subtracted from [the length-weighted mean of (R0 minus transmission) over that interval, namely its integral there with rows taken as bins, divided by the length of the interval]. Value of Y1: -10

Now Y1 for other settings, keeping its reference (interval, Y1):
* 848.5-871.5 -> -15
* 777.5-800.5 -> -10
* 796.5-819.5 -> -7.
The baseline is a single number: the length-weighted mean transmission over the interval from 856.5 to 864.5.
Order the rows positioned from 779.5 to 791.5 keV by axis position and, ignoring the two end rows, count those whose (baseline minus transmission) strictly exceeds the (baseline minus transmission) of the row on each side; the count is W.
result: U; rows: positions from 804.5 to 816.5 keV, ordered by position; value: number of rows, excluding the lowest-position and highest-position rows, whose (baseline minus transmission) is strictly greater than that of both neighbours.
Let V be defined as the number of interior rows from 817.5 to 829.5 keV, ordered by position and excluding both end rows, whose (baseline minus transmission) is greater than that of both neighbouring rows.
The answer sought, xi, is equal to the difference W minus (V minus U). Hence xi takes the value 3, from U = 4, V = 4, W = 3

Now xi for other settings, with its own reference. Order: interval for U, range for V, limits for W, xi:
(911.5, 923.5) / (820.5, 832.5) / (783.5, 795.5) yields 3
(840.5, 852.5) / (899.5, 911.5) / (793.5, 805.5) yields 3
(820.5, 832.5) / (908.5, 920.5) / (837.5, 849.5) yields 3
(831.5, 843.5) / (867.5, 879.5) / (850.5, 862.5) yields 5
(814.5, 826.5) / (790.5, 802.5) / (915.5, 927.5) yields 2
